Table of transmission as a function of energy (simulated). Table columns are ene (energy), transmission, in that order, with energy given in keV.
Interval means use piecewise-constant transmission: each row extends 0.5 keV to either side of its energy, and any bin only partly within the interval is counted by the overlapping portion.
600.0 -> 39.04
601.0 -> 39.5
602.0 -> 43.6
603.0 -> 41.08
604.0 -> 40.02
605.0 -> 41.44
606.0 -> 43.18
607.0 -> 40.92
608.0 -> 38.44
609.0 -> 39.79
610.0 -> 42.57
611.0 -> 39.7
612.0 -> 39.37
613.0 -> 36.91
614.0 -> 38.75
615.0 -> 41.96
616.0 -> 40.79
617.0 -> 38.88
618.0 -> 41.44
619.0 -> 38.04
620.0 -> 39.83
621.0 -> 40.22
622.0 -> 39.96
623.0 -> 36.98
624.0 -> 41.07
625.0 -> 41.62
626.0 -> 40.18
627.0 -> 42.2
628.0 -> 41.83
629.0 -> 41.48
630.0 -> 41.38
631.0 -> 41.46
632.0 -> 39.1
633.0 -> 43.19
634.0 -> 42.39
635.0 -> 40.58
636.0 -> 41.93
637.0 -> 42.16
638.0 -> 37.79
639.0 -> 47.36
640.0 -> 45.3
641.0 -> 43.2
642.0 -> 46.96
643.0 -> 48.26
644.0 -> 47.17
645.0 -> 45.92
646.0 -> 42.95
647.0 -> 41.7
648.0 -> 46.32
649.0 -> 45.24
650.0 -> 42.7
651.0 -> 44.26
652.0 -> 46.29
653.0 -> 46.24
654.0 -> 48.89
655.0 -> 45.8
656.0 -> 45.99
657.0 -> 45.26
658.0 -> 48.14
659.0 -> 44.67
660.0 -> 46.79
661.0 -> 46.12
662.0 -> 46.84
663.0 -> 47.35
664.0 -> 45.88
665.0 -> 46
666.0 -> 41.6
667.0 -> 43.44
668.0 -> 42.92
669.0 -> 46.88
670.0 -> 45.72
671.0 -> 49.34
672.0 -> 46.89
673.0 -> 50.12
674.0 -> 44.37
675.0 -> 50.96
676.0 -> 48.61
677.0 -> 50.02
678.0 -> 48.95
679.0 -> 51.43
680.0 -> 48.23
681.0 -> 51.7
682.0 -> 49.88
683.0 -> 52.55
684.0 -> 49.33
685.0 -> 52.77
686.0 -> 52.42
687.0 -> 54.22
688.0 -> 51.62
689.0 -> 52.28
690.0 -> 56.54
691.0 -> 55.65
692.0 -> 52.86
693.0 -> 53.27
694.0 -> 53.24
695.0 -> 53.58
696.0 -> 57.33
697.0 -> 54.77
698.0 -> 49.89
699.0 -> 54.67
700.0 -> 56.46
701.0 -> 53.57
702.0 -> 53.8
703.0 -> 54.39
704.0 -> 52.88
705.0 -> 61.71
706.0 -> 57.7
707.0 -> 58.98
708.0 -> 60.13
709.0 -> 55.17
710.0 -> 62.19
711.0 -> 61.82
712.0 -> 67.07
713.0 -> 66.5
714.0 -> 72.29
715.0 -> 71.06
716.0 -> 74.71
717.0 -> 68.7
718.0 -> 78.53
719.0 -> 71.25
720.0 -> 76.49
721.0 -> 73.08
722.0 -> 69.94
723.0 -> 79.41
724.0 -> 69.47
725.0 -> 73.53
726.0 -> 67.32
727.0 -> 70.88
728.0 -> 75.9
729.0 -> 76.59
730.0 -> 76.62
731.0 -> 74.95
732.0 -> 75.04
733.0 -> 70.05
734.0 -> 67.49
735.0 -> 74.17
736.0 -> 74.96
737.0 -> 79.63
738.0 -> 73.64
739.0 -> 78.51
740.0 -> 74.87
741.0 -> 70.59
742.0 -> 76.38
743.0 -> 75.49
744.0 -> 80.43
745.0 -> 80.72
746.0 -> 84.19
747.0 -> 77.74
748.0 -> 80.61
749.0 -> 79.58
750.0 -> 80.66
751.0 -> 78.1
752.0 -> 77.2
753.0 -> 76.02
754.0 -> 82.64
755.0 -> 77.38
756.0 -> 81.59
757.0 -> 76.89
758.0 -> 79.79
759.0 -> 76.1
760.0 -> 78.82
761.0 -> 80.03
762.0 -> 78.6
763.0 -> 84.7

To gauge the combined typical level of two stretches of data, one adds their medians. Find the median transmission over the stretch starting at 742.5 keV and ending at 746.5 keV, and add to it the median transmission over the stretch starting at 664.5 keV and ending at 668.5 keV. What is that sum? 124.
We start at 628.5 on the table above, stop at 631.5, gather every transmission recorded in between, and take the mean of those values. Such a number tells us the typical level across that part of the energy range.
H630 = 41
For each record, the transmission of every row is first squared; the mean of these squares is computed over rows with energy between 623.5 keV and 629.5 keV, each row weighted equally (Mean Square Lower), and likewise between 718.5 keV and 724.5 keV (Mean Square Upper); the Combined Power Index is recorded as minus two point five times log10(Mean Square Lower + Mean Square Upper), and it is -9.6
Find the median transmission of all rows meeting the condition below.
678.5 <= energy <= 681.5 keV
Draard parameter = 51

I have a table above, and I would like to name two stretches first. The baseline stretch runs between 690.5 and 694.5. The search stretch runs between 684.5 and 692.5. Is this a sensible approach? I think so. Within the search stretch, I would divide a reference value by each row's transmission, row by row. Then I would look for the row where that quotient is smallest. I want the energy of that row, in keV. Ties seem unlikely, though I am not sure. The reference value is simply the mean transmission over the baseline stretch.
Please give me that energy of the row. 690.0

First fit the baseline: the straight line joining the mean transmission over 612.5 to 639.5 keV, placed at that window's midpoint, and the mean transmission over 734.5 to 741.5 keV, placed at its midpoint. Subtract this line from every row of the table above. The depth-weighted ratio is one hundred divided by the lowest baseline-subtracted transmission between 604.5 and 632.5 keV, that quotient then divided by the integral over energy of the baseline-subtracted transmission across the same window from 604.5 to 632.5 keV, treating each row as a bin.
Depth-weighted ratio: -0.53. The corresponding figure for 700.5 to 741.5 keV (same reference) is 0.20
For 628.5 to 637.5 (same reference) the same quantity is 2.36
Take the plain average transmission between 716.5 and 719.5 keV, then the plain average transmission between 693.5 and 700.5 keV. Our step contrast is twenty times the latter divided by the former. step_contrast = 14.9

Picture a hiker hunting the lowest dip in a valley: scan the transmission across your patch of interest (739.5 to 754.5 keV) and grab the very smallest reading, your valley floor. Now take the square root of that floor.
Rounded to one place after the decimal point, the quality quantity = 8.4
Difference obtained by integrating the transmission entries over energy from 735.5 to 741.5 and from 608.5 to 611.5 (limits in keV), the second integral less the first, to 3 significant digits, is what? -330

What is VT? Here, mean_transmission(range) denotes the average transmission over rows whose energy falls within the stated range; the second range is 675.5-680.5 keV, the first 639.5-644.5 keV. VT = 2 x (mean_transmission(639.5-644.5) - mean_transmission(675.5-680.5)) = -7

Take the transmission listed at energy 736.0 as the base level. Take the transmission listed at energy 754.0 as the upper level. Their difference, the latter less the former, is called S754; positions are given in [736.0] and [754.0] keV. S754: 8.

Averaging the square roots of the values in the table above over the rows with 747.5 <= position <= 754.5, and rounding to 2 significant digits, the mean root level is 8.9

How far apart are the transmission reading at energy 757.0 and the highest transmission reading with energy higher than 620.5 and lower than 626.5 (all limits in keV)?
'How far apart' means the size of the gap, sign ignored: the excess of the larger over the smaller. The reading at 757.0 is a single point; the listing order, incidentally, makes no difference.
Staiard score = 35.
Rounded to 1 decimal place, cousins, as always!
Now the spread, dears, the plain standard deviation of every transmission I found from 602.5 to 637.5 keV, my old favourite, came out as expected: 1.6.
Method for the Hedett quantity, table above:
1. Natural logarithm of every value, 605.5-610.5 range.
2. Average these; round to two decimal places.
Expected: 3.71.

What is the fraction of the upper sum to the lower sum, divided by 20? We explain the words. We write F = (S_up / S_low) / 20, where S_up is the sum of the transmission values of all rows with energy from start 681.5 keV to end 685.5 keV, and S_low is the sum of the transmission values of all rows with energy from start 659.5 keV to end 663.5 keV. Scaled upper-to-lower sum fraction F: 0.055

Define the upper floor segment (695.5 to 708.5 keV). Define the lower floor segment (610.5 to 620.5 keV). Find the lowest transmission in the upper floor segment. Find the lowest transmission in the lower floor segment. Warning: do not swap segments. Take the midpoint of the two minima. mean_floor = 43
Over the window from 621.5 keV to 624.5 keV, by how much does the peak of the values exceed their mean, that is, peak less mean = 1.73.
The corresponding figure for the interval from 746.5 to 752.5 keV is 1.68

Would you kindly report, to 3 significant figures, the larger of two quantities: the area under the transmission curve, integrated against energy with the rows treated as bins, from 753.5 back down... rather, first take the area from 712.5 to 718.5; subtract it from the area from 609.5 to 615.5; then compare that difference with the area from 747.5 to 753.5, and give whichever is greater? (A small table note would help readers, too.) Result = 472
